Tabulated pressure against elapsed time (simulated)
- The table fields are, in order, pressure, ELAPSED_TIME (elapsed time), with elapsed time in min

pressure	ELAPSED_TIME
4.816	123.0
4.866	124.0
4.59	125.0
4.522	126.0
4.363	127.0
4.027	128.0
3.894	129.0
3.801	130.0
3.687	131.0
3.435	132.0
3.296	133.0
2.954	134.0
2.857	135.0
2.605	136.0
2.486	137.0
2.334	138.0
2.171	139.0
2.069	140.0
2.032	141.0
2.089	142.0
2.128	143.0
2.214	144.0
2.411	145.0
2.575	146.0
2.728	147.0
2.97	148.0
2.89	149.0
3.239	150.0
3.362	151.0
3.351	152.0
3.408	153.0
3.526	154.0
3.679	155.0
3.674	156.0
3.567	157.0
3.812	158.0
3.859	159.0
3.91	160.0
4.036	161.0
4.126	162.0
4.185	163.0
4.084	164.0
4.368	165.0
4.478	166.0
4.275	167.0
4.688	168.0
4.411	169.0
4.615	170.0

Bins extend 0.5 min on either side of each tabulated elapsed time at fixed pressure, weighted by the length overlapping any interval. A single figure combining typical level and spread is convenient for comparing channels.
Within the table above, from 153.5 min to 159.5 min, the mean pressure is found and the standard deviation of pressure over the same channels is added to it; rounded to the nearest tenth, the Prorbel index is 3.8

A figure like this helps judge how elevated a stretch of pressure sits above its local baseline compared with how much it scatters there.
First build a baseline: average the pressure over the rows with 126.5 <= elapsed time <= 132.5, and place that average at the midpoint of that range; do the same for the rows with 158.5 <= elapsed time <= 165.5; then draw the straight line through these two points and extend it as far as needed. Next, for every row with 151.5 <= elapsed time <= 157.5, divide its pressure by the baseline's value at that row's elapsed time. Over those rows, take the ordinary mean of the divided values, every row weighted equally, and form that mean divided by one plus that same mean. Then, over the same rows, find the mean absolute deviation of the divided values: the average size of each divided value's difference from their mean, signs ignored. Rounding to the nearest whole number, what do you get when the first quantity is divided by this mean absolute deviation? 19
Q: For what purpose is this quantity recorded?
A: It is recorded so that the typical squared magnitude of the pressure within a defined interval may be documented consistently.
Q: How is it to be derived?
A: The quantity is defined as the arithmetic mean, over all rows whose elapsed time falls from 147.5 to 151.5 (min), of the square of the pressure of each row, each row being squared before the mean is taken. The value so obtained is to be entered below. 10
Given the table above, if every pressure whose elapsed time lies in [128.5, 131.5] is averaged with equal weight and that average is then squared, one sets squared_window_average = 14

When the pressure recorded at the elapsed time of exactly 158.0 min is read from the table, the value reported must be 3.812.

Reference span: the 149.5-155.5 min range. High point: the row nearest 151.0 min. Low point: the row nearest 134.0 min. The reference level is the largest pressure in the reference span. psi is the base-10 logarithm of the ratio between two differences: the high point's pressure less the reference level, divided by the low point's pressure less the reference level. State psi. -0.4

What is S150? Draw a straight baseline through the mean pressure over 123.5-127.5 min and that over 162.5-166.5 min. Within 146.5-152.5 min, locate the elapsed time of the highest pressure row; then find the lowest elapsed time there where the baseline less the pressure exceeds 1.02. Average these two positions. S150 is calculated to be 149.0 min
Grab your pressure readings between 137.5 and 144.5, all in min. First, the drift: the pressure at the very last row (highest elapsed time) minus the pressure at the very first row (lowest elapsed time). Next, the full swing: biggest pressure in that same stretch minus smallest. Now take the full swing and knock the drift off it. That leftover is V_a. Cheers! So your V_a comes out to 0.42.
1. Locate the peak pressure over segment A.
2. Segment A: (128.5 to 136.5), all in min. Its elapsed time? 129.0 min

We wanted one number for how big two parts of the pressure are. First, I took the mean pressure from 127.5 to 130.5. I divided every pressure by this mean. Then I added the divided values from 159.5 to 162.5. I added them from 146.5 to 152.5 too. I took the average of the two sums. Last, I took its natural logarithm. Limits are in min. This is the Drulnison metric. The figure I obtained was 1.4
